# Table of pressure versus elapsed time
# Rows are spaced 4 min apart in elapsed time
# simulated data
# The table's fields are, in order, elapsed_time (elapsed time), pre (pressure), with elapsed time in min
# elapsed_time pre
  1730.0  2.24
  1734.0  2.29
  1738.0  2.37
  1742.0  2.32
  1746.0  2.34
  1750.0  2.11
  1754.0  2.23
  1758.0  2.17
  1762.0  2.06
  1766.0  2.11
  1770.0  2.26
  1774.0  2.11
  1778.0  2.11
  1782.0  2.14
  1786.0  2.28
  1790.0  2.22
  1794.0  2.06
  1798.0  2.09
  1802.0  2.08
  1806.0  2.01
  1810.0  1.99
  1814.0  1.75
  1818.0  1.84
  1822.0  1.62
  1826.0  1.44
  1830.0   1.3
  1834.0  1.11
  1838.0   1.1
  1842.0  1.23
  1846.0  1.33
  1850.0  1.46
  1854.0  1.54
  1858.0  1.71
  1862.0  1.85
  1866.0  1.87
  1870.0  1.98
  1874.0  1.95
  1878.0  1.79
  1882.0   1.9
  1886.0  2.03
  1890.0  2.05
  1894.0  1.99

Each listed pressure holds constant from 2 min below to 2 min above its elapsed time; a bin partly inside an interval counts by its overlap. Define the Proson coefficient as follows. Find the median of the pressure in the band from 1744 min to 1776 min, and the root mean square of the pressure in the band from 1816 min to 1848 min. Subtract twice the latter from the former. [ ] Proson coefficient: -0.64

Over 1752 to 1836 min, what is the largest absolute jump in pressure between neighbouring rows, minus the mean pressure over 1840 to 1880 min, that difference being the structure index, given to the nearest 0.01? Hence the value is -1.43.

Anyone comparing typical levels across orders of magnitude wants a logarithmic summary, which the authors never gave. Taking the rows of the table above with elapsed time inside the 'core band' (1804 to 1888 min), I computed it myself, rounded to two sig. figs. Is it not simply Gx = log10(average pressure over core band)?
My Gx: 0.22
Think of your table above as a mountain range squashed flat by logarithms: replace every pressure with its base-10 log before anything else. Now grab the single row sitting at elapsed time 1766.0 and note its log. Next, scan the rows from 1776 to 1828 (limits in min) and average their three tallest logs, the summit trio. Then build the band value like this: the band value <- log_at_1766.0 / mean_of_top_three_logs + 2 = 2.94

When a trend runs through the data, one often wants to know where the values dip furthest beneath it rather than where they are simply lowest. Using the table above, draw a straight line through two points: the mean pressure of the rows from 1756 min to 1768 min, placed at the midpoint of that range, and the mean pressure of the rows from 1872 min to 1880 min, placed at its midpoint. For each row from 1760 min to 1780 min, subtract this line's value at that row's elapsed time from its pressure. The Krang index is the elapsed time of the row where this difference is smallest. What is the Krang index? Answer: 1762.0 min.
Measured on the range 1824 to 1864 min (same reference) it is 1838.0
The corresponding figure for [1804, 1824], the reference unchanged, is 1822.0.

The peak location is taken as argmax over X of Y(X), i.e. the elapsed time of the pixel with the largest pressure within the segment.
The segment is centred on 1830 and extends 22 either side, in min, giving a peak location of 1810.0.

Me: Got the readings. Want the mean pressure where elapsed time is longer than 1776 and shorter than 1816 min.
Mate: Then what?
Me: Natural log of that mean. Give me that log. 0.73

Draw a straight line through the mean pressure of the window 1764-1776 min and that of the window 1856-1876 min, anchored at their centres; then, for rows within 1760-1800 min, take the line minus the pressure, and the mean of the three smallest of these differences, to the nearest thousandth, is -0.129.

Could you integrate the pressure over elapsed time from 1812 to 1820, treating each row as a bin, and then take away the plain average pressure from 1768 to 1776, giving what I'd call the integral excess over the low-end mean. 12.2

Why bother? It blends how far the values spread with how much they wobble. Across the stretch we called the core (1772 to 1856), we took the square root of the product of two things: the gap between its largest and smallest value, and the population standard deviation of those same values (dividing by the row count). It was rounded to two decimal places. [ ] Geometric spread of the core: 0.67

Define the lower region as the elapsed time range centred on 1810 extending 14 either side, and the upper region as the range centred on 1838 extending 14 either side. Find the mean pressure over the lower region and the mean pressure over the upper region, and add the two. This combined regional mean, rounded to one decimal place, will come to 3.2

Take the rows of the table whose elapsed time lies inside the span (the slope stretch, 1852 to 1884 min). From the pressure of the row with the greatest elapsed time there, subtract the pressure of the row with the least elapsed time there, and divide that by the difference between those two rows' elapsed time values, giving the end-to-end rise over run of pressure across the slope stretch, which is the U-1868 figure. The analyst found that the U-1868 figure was 0.013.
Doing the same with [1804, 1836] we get -0.032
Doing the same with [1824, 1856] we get 0.004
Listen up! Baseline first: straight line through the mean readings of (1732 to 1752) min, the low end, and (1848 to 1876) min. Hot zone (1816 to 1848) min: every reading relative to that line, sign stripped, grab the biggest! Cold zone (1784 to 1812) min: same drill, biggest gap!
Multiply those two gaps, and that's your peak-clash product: 0.14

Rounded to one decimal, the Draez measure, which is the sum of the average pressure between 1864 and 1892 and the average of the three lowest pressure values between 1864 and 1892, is 3.8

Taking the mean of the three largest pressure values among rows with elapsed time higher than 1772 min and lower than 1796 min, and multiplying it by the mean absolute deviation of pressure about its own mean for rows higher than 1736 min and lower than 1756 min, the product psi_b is 0.18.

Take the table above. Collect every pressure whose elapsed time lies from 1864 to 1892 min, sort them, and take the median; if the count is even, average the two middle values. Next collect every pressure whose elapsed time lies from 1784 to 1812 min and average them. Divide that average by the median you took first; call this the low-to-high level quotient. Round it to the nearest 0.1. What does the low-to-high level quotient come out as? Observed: 1.1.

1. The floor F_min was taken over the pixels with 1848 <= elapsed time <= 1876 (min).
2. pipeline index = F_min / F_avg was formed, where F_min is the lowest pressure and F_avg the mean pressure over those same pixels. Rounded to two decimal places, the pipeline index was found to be 0.83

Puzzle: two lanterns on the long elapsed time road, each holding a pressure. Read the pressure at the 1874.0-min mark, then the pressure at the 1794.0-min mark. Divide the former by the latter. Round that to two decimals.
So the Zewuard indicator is 0.95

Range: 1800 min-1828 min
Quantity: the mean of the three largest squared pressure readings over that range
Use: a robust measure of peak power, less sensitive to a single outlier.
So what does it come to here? 4.1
